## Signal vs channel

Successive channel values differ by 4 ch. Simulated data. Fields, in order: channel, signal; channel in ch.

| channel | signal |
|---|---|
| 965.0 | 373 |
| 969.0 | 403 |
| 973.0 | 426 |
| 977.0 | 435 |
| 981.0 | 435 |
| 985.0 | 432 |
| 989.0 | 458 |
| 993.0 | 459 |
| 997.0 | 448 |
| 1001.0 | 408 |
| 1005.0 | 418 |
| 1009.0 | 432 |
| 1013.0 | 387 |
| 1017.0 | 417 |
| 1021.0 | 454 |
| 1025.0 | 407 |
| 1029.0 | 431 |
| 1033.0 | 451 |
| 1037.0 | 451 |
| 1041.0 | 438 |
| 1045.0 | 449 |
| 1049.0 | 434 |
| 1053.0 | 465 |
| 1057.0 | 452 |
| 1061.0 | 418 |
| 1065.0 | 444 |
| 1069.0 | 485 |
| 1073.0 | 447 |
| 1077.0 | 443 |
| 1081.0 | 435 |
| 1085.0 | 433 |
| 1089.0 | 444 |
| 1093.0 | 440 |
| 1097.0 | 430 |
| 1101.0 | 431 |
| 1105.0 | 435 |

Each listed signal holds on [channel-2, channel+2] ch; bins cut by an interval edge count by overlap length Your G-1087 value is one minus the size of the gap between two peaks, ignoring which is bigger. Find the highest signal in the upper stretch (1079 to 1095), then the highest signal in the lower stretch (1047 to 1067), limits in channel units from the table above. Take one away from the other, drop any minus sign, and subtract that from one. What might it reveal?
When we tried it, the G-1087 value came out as -20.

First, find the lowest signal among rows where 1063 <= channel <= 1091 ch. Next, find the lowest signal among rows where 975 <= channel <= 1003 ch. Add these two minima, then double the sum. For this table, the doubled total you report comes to 1682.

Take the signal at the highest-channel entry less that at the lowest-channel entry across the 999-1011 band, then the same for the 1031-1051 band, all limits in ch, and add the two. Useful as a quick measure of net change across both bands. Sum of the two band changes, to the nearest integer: 7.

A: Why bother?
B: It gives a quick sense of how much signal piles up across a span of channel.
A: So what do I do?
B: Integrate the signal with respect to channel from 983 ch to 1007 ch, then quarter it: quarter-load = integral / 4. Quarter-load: 2623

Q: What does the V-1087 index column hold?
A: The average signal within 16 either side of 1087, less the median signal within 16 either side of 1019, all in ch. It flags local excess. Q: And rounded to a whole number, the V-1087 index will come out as 13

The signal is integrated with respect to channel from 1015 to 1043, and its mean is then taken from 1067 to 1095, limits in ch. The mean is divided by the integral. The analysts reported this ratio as 0.0366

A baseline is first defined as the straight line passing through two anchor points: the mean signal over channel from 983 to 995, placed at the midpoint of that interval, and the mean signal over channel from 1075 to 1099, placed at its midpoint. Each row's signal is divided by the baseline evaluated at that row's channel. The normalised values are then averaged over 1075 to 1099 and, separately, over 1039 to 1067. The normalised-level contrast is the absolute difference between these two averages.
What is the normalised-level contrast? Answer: 0.00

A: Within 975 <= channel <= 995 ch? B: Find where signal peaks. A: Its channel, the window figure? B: 993.0 ch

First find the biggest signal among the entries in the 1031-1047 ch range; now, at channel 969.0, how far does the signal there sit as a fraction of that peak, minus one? -0.11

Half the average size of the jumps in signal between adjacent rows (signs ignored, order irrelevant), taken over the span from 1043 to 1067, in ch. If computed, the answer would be 12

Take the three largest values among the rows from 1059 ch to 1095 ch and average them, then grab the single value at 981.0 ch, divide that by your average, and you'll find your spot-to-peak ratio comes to 0.95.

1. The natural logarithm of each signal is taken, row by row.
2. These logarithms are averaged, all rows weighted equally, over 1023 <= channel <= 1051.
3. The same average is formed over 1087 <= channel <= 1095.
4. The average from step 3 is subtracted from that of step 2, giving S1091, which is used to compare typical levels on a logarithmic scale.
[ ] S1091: -0.01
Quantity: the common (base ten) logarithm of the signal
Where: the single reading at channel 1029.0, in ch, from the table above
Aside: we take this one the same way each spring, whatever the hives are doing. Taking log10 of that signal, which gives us 2.63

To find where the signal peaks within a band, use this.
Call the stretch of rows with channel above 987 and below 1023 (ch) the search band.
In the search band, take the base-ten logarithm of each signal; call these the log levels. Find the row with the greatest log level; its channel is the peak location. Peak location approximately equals 993.0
